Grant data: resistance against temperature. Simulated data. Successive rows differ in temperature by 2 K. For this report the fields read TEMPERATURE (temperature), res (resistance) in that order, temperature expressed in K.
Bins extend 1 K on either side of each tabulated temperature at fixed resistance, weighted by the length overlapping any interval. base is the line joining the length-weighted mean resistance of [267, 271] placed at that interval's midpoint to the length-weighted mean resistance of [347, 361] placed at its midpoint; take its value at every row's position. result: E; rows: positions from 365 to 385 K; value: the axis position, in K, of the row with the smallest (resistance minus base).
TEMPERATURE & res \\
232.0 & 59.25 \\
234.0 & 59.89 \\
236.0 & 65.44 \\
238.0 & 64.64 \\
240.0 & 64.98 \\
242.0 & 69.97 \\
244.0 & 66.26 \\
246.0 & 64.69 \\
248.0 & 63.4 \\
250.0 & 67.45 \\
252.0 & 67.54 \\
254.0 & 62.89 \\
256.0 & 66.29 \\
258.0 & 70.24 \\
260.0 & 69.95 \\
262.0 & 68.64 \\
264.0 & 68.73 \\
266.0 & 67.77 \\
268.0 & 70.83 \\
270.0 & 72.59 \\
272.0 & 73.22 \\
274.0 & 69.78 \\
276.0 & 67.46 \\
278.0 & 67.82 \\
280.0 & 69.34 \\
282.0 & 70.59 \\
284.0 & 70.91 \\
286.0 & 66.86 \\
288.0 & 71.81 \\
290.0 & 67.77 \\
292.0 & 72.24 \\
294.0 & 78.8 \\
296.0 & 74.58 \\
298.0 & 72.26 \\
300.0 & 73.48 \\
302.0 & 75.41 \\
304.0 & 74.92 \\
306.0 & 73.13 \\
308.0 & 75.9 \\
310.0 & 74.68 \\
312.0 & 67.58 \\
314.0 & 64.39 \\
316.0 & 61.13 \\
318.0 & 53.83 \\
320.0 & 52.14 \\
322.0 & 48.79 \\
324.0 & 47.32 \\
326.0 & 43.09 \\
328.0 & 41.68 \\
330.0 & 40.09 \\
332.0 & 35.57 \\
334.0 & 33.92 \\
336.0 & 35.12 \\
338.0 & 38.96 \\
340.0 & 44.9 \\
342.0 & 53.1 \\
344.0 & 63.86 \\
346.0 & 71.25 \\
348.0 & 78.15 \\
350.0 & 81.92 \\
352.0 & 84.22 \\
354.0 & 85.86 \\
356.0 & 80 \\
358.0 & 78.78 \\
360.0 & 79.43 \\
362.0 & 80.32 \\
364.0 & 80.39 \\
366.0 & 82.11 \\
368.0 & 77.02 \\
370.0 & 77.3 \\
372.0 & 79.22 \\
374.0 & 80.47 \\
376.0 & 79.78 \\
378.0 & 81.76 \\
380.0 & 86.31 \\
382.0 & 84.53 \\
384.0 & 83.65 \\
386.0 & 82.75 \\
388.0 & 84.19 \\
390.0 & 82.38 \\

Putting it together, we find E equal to 368.0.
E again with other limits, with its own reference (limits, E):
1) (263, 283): 276.0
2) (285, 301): 286.0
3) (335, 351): 336.0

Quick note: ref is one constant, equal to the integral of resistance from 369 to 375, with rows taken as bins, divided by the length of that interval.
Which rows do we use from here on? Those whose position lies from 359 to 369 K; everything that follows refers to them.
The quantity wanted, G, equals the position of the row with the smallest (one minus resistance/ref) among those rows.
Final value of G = 366.0 K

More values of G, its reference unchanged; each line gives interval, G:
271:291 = 272.0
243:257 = 252.0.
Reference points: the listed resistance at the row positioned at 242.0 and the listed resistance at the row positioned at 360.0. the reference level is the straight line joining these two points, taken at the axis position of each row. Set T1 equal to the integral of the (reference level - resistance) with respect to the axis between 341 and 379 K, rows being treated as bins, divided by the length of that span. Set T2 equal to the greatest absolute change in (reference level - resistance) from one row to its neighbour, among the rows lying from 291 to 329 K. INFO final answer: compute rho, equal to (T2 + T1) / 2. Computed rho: 4.6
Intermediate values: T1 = 1.8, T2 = 7.5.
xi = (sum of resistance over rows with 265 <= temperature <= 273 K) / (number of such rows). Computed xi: 71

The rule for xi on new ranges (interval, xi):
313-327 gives 53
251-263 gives 68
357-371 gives 79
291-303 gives 74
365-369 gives 80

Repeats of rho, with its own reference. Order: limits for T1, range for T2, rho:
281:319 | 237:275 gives 4.5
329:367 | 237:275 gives 9.3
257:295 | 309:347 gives 6.5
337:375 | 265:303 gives 6.0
